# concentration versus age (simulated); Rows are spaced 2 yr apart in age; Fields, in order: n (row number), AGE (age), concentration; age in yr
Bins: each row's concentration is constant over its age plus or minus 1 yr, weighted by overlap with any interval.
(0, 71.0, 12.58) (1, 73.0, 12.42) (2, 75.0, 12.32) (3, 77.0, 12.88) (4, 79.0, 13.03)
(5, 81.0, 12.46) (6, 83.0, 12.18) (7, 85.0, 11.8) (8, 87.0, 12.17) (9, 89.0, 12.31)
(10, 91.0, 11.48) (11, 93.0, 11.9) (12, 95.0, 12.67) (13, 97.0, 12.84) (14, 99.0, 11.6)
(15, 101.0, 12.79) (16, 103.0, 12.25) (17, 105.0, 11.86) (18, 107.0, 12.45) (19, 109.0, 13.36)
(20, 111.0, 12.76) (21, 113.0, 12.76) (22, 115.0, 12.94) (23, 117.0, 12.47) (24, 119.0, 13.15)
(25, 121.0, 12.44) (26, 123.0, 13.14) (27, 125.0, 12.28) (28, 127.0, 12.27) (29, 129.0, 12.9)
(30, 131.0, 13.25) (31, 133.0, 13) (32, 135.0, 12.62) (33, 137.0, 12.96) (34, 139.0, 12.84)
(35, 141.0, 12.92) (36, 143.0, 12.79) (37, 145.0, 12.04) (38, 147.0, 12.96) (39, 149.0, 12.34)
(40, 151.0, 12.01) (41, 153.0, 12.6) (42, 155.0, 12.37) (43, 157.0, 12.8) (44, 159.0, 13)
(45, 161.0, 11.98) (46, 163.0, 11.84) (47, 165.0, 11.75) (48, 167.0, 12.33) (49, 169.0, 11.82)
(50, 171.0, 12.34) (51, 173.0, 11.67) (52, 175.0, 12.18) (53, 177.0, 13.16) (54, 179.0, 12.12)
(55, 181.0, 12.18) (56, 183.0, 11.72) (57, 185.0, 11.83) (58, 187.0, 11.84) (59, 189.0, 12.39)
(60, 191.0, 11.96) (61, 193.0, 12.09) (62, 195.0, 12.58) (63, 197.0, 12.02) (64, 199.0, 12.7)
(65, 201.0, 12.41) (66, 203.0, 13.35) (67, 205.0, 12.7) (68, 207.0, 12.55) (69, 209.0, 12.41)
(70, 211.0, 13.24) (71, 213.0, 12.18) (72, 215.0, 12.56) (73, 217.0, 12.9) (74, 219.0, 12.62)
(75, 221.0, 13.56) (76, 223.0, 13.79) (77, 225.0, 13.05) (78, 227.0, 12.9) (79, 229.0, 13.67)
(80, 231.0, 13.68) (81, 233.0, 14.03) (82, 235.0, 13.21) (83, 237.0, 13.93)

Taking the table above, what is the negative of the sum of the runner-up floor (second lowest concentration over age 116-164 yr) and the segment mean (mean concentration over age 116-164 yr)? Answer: -24.60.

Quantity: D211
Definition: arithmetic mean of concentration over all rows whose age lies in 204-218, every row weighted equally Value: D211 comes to 12.6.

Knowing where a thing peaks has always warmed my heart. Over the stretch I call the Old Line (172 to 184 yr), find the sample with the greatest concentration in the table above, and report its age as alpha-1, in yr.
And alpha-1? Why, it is 177.0 yr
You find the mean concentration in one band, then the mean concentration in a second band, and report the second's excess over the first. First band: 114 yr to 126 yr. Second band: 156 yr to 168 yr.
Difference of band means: -0.45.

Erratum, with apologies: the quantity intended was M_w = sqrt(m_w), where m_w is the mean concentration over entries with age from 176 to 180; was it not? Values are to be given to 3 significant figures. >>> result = 3.56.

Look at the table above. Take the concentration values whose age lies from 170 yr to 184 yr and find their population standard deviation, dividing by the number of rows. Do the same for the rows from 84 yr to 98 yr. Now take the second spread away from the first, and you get 0.01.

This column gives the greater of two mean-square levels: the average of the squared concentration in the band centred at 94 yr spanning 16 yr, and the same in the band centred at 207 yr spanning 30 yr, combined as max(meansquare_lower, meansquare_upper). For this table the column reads 160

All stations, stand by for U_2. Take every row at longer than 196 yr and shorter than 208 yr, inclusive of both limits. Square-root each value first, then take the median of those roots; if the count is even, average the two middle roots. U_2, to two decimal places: 3.55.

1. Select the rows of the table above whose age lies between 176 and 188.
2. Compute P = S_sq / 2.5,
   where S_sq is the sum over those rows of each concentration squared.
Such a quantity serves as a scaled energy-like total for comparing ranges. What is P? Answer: 354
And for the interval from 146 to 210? 1943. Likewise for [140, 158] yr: 566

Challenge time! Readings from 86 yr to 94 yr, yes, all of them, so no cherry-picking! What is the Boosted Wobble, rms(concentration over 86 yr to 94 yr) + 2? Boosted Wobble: 14.0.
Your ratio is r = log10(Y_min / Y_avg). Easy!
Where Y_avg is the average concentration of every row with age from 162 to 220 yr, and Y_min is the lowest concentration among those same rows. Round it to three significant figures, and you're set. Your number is -0.0237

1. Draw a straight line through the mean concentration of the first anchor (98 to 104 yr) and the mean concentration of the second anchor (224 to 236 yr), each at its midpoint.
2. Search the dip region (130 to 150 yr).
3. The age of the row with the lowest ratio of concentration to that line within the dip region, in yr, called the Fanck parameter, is 145.0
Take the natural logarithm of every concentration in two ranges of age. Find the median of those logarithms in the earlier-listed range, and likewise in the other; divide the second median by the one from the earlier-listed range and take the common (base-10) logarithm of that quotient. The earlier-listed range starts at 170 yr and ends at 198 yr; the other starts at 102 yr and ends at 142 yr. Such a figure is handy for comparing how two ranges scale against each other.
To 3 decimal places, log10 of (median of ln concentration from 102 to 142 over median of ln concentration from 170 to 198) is 0.010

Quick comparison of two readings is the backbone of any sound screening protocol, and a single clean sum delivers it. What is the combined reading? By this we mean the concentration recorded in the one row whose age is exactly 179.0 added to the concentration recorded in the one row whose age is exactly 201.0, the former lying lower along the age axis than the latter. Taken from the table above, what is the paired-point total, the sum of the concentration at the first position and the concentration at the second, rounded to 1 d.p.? 24.5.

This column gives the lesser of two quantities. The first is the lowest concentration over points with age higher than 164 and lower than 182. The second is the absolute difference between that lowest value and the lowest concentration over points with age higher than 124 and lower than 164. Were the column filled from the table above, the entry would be 0.17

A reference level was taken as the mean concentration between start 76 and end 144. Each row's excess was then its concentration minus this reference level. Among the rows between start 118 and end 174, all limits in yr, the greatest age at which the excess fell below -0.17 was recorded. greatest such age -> 173.0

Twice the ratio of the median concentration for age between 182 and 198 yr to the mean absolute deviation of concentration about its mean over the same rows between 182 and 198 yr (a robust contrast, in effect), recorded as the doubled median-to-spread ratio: 107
